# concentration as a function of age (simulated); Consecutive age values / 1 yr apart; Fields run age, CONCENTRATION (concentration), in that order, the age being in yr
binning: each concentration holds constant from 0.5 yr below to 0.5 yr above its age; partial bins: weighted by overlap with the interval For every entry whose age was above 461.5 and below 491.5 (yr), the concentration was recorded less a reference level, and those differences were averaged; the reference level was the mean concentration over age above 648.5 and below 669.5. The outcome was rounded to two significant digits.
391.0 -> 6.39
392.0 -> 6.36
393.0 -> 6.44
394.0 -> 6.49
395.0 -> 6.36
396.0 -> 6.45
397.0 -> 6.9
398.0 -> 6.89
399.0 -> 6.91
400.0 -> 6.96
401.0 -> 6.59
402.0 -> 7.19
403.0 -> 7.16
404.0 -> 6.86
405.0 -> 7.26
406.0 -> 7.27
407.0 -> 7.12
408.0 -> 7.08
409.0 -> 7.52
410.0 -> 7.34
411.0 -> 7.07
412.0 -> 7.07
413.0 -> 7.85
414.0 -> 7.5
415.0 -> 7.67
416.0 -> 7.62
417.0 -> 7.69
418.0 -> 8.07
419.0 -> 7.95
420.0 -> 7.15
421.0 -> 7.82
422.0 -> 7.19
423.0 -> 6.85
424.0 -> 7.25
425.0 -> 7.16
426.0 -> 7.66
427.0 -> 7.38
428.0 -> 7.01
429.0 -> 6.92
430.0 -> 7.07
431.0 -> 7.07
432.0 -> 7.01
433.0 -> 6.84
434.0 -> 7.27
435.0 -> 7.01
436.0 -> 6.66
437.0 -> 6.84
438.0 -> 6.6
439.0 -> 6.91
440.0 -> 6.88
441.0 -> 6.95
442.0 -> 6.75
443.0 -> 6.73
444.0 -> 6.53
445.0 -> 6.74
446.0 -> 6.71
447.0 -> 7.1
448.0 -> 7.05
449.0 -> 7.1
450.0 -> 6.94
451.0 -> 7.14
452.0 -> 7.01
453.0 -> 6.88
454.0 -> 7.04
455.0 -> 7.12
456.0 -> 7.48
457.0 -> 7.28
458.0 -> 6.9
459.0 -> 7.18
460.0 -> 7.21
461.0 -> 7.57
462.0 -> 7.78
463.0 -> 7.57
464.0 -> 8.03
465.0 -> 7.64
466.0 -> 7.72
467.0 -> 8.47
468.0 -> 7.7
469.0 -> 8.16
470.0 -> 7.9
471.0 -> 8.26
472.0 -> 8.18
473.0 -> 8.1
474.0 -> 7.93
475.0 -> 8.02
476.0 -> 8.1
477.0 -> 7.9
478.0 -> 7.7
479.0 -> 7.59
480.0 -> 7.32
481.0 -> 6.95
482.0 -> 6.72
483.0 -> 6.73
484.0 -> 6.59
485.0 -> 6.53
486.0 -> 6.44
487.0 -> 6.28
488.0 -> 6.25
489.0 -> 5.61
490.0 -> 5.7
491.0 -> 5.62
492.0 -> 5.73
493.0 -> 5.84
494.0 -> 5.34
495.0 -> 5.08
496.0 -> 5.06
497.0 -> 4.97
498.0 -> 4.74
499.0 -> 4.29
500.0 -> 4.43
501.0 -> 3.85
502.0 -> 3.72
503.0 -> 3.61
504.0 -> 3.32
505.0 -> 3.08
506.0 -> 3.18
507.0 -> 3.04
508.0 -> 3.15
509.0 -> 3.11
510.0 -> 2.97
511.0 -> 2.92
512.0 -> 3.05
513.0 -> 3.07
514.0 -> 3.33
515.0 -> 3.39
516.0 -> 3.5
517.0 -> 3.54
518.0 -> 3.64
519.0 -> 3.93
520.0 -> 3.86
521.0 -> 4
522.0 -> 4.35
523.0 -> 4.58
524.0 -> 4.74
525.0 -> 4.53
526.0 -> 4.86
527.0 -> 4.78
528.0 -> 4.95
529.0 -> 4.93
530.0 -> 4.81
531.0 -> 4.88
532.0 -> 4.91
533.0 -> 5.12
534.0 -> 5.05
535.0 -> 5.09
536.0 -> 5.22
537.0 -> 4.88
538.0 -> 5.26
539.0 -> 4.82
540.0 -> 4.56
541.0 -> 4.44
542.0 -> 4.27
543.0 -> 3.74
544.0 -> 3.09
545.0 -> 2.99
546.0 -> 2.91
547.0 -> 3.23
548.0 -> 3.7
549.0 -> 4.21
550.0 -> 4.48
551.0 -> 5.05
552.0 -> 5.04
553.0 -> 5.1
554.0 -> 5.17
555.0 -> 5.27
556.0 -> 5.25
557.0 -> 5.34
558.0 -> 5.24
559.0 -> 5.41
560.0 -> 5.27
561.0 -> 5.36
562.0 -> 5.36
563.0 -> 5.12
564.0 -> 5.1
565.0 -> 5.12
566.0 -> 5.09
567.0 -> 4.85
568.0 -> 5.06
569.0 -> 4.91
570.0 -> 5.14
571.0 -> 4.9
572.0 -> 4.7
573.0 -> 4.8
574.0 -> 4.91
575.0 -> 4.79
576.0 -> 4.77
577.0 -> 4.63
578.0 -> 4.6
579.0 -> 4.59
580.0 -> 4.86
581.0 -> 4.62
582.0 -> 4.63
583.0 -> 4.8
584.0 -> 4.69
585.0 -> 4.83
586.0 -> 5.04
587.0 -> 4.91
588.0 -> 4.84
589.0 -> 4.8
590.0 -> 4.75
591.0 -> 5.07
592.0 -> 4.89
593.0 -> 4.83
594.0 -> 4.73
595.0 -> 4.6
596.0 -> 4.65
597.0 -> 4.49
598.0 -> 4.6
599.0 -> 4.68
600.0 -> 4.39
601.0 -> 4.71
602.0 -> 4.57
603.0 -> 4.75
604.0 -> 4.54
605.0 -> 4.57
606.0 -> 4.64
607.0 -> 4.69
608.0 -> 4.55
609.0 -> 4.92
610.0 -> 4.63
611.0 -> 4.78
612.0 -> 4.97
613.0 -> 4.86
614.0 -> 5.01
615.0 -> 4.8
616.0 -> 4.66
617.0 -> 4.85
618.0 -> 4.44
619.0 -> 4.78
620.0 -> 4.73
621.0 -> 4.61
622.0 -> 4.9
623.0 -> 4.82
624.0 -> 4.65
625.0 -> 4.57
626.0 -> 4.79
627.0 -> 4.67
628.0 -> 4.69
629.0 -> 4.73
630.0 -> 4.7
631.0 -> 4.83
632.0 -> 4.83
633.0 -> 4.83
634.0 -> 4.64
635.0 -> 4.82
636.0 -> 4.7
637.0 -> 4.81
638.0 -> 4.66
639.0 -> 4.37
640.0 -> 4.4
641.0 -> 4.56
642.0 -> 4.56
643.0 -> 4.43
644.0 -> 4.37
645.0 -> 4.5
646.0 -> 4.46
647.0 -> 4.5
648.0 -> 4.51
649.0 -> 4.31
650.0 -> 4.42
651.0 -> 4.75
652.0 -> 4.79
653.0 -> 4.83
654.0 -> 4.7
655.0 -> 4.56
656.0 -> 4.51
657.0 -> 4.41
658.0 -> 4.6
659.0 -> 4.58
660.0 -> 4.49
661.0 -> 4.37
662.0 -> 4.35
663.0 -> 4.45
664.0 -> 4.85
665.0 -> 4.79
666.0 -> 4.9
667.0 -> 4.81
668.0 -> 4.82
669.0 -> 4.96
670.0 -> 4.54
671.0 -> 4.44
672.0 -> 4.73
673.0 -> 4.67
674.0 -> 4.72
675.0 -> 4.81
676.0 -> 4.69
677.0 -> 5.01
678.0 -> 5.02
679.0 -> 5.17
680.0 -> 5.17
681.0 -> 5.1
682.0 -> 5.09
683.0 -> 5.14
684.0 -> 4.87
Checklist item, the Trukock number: 2.7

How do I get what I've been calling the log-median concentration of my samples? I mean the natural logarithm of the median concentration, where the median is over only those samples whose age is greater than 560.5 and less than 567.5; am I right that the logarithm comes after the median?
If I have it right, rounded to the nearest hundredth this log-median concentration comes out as 1.63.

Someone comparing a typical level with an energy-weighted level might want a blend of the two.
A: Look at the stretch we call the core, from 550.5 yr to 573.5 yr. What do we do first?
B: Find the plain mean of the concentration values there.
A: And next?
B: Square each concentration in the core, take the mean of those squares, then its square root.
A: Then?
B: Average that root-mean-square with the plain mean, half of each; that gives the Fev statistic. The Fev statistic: 5.1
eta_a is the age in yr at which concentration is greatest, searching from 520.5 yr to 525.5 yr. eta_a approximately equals 524.0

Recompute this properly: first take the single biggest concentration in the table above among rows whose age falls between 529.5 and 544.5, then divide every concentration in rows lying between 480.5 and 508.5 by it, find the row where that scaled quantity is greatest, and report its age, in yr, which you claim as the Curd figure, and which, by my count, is 481.0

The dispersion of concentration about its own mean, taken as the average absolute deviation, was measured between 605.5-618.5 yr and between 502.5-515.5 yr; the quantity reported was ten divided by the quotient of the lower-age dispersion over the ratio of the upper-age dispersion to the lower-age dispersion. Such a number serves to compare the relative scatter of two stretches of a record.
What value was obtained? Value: 62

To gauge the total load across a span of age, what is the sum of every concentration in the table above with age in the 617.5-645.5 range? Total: 130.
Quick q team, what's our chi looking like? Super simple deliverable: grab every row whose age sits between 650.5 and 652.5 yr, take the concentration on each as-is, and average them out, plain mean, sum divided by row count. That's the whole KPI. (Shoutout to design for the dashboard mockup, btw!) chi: 4.8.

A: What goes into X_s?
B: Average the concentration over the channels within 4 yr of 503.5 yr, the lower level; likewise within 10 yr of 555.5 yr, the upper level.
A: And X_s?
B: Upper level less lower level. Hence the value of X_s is 1.3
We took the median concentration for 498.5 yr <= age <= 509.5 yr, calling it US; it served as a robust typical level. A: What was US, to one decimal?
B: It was 3.3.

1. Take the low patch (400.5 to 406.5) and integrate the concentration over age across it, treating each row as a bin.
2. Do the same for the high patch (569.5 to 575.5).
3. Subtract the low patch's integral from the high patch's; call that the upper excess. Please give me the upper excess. -13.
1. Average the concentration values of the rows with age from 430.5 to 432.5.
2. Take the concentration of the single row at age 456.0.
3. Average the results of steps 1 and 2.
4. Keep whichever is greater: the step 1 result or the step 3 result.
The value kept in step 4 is 7.26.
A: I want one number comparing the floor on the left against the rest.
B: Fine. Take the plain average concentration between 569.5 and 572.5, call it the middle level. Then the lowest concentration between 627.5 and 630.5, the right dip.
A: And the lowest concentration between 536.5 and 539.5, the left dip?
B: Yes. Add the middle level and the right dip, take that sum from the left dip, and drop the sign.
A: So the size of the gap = 4.8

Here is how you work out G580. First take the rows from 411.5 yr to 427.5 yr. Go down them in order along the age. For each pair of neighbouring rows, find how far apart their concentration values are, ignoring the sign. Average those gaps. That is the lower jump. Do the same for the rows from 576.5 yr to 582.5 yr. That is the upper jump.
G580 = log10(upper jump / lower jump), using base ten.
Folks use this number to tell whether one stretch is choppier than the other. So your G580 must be -0.53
